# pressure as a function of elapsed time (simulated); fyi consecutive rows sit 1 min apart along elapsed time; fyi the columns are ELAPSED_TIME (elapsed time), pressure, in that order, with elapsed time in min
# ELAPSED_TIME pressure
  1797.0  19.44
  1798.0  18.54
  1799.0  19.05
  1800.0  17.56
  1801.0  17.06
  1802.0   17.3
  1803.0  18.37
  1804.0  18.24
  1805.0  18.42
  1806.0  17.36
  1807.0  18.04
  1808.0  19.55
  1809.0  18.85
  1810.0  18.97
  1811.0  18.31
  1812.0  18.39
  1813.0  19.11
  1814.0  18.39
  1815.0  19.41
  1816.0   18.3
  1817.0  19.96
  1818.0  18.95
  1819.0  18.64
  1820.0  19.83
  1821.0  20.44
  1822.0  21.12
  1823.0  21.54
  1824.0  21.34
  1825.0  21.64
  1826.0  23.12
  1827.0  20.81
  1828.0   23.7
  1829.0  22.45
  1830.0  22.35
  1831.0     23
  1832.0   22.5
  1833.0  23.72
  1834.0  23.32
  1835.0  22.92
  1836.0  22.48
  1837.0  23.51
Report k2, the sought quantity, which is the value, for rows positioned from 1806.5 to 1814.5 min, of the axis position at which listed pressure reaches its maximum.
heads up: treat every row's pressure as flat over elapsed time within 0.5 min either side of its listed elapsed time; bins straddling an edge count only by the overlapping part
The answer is 1808.0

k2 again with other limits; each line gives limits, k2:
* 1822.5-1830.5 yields 1828.0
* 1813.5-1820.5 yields 1817.0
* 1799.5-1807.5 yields 1805.0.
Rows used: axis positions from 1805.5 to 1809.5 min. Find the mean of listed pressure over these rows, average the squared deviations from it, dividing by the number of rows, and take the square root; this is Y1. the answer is 0.8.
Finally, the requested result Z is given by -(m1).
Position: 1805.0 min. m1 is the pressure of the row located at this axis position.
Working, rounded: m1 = 18.42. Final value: -18.4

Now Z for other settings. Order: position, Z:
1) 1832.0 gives -22.5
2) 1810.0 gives -19.0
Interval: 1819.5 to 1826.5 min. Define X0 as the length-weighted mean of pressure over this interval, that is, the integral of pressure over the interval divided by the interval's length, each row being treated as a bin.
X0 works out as 21.3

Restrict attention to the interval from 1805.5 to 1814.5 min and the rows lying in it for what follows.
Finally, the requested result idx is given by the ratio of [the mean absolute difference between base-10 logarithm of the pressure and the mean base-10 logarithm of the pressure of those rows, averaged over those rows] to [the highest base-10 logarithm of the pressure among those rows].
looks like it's 0.0091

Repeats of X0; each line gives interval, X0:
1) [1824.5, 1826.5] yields 22.4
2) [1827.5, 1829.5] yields 23.1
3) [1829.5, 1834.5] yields 23.0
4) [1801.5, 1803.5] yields 17.8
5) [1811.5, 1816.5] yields 18.7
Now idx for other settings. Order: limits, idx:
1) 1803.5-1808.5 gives 0.0096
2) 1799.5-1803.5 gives 0.0077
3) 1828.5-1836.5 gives 0.0055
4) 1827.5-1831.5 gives 0.0065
